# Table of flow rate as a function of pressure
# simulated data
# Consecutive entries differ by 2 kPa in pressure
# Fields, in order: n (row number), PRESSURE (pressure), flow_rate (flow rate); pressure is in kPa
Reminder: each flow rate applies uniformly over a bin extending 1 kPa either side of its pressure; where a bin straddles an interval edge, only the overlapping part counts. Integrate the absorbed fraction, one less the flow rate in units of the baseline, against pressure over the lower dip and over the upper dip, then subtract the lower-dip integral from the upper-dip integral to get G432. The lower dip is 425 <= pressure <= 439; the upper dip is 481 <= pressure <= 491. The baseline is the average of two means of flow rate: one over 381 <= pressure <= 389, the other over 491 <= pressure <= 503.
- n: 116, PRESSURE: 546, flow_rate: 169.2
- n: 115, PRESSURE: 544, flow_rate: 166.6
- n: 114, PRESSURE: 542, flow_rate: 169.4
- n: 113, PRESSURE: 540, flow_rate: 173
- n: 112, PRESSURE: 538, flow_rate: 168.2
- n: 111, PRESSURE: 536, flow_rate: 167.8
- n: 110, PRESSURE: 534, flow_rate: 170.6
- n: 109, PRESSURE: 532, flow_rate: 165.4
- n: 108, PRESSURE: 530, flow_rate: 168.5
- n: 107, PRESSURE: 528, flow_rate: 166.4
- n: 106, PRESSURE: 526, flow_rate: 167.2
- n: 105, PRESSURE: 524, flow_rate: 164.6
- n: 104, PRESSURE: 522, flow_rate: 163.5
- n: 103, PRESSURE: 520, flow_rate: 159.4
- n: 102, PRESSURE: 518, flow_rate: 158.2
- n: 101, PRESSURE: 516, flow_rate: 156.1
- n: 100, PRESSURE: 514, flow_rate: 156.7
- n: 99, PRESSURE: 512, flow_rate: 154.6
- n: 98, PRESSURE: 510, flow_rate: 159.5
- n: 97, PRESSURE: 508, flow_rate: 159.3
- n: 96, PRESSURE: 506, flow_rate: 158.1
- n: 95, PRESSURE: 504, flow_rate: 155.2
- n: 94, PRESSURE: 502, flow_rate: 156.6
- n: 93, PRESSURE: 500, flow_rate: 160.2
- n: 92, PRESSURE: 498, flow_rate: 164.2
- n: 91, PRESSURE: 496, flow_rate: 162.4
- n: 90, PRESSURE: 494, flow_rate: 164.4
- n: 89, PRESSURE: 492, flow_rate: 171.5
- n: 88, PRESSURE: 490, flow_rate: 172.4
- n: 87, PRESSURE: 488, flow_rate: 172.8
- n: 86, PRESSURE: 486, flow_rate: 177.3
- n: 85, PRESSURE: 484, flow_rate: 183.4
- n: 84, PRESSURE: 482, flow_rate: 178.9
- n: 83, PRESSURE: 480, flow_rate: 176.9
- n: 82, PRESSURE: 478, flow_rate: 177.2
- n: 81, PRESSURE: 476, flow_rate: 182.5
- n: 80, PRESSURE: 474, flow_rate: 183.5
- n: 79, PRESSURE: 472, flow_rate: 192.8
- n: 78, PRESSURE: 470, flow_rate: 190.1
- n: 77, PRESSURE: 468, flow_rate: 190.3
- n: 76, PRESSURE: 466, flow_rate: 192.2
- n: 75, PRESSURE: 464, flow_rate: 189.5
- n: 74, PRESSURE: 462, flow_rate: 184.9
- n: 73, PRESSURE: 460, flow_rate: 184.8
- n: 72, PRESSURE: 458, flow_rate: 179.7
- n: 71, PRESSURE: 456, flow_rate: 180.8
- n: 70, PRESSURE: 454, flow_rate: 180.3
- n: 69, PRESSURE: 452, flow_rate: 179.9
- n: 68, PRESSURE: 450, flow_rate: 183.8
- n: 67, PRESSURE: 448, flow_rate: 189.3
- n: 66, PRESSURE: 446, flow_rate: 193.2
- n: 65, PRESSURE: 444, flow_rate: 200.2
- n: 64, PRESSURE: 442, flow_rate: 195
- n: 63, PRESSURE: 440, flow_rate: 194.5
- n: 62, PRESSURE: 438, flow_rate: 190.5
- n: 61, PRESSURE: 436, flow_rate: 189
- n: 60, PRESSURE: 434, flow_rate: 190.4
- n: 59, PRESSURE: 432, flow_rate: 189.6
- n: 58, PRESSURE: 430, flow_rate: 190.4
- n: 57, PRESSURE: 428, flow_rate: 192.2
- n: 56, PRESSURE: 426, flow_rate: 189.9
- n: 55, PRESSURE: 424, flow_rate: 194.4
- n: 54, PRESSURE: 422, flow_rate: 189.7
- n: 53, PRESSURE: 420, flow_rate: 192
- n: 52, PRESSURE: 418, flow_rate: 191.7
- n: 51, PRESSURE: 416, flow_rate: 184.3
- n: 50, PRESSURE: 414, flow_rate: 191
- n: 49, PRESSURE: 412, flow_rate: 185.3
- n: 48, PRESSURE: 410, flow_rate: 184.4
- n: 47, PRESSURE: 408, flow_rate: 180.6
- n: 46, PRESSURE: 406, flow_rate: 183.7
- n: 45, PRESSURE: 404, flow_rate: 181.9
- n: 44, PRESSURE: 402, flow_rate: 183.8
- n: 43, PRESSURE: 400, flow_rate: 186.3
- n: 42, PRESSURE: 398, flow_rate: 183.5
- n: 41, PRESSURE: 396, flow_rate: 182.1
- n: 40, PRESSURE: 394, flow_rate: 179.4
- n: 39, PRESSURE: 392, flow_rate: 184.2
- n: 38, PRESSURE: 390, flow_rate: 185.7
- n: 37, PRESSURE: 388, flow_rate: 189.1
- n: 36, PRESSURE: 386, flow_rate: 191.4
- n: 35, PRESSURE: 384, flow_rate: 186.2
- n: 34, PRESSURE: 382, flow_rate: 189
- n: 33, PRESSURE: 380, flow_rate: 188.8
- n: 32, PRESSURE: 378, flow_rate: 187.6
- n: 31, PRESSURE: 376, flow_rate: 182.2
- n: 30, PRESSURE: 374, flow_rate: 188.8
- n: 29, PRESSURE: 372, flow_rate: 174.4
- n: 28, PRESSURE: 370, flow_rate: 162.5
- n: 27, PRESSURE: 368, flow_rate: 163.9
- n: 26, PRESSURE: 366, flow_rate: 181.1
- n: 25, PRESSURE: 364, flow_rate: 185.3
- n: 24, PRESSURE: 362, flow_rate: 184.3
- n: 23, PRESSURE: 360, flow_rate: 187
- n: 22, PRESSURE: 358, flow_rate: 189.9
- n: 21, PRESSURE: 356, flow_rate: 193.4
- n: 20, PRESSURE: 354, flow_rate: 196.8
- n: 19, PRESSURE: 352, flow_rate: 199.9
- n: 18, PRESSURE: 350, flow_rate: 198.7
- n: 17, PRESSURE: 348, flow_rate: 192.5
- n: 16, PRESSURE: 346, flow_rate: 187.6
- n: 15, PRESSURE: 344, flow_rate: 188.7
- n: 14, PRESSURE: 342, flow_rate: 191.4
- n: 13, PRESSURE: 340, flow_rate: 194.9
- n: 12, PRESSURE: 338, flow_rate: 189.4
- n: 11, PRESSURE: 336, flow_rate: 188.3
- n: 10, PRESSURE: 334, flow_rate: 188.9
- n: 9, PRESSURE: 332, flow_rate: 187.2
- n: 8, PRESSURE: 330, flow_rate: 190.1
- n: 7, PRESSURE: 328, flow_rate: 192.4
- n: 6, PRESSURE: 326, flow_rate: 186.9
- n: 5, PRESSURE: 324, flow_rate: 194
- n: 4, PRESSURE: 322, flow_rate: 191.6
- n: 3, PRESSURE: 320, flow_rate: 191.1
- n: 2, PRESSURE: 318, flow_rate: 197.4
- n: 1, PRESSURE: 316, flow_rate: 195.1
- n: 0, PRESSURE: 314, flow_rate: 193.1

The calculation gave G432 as 1.1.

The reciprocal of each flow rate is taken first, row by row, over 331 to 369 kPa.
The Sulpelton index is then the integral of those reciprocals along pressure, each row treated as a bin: 0.202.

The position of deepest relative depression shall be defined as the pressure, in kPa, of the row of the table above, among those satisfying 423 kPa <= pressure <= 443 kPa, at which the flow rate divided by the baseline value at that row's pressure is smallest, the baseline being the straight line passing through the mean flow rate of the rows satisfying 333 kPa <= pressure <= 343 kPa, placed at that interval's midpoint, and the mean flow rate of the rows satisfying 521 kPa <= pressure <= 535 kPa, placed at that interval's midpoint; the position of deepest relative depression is 426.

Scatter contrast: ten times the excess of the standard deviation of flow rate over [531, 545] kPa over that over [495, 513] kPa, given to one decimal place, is -6.3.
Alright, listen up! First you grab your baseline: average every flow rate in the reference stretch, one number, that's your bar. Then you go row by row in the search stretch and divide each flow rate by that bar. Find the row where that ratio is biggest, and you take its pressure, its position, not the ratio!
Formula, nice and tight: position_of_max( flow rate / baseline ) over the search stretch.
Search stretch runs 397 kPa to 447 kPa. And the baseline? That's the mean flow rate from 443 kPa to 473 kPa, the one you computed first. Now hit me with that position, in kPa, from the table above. 444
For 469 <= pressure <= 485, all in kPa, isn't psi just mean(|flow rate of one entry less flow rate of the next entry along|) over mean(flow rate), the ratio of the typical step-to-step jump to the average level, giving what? 0.0196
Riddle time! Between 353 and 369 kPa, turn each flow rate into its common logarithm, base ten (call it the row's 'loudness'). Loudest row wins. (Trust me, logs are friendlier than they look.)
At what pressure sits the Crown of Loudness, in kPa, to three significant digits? 354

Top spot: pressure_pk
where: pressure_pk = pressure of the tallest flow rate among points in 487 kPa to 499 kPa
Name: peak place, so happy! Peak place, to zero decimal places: 488 kPa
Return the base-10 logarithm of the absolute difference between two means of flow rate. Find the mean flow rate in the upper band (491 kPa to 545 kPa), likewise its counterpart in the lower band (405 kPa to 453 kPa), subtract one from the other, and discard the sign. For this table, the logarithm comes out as 1.4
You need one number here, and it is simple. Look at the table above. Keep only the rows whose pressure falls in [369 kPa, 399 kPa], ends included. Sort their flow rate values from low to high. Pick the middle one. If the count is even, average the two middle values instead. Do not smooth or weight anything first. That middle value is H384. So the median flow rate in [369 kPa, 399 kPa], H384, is 186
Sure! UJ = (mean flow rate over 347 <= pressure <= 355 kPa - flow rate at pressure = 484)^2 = 184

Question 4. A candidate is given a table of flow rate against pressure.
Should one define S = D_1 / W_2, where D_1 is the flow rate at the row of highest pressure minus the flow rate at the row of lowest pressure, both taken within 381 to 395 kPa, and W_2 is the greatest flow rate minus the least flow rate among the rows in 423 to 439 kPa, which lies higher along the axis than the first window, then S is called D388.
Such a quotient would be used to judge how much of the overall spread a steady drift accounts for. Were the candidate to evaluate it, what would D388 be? -1.78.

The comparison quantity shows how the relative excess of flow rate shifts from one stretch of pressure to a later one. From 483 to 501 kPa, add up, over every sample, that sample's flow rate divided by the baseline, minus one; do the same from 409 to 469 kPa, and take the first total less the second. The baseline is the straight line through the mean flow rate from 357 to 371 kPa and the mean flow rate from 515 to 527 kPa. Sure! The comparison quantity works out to -2.9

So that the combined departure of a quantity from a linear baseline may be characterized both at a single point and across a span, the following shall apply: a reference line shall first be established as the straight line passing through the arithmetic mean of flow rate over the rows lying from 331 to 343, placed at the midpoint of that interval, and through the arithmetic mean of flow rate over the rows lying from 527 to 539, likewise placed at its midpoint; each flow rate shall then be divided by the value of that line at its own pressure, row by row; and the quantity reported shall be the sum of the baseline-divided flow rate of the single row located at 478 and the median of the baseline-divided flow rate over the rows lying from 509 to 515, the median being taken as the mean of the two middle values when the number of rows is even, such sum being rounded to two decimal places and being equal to 1.94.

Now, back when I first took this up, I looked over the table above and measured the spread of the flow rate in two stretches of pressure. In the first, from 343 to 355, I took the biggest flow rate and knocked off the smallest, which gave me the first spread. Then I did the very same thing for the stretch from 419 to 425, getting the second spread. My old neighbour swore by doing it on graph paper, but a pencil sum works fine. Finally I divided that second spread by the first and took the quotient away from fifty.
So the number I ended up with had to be 49.6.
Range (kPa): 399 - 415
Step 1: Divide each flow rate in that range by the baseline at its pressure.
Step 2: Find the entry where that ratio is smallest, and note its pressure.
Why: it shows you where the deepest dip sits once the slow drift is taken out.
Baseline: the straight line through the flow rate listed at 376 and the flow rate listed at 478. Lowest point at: 408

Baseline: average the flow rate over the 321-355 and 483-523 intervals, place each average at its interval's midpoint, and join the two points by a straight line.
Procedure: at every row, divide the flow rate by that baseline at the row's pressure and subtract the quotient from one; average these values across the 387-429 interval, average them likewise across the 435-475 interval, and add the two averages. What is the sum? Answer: -0.135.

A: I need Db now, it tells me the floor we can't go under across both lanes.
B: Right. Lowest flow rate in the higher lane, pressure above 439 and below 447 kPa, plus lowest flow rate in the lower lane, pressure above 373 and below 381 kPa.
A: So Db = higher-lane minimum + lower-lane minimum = 375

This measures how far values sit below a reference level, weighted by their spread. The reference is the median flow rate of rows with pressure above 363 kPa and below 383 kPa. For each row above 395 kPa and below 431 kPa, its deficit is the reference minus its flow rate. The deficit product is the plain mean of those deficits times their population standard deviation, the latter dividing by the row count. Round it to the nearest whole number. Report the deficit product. -14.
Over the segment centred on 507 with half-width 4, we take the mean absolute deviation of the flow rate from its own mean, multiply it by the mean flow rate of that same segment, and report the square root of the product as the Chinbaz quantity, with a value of 14.9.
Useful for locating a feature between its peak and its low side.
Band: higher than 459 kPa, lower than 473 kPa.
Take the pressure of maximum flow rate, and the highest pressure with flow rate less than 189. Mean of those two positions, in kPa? 467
